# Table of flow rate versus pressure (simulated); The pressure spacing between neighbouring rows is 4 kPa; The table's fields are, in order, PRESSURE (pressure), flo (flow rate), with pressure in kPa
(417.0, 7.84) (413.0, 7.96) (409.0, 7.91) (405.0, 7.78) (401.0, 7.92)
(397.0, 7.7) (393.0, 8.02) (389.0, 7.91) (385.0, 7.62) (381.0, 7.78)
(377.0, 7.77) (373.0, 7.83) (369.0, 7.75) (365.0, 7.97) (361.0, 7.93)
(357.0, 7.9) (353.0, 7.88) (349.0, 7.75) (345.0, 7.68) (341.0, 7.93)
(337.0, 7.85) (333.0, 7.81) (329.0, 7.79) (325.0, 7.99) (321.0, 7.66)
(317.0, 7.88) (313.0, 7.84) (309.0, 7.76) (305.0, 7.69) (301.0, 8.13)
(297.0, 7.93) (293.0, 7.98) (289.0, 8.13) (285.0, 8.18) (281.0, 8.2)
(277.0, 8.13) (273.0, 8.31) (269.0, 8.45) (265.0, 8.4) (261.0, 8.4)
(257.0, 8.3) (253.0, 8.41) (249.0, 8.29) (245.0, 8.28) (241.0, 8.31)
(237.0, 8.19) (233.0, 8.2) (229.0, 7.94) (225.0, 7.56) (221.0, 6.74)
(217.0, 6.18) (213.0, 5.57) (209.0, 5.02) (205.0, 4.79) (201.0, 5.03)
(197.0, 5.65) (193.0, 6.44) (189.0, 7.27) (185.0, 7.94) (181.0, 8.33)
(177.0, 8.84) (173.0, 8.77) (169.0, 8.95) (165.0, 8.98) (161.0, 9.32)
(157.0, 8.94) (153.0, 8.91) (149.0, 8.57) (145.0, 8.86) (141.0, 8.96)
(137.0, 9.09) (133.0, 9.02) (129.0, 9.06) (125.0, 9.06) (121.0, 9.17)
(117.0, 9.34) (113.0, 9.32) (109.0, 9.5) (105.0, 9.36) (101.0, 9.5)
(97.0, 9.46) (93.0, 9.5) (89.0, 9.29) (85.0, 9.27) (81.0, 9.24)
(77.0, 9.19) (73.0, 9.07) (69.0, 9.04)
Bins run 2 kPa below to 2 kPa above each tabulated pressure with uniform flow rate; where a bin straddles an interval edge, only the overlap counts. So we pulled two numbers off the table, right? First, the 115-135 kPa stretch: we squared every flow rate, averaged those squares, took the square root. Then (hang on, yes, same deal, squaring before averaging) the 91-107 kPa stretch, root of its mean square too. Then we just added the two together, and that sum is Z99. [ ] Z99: 18.6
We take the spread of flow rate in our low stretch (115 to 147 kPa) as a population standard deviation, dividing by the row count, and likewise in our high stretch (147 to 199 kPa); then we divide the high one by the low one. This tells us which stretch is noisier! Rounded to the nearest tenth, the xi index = 8.0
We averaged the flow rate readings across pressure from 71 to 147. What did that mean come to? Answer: 9.2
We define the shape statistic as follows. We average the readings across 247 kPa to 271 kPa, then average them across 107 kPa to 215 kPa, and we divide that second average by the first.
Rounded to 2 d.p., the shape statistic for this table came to 0.97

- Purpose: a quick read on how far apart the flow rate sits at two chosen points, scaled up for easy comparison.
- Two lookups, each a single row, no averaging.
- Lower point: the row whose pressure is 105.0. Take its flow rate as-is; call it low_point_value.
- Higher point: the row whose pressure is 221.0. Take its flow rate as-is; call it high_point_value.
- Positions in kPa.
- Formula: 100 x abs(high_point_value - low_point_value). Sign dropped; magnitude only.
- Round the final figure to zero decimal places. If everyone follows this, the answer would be 262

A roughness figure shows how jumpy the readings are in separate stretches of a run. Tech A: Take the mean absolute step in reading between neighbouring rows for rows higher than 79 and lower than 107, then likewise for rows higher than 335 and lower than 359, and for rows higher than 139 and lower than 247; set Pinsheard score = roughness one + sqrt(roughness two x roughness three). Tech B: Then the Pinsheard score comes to 0.28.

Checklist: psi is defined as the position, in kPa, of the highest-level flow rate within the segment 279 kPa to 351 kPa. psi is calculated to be 281.0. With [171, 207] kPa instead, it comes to 177.0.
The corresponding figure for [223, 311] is 269.0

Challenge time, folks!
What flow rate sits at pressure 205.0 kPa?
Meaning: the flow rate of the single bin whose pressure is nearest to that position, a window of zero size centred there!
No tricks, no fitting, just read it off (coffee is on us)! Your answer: 4.79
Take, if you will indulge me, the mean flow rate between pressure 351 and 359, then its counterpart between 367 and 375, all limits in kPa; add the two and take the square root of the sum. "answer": 3.96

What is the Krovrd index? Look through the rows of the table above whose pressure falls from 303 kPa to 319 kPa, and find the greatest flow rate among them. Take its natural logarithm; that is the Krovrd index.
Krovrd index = 2.06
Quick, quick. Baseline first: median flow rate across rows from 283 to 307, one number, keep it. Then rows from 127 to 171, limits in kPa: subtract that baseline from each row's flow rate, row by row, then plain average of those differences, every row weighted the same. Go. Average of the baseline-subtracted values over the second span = 0.9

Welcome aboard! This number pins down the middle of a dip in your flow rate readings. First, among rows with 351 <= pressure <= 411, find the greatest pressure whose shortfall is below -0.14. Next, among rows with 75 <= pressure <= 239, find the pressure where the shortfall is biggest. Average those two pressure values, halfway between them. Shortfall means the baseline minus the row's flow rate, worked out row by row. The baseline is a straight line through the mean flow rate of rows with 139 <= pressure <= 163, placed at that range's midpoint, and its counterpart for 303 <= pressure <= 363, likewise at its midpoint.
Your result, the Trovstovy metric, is 307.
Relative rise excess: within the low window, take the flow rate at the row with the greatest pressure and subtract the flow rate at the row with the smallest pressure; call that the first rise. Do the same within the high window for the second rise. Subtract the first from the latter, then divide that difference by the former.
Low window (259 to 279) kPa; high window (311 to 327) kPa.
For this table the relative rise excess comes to -1.6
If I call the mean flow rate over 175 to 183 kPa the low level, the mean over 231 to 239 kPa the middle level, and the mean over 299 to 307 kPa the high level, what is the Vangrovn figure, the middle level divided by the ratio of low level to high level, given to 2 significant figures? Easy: 7.6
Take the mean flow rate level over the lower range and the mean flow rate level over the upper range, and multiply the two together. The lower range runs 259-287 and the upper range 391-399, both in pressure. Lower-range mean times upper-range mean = 65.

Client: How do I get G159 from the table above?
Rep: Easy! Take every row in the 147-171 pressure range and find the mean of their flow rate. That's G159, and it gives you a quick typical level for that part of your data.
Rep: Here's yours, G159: 8.9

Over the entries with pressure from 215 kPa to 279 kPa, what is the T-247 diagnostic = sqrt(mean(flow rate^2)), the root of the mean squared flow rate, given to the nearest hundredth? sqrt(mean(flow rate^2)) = 8.03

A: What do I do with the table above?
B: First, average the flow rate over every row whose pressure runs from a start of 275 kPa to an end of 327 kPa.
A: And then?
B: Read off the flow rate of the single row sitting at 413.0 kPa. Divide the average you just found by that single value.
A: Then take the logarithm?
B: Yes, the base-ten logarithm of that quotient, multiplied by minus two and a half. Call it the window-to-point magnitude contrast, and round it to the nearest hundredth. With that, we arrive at 0.00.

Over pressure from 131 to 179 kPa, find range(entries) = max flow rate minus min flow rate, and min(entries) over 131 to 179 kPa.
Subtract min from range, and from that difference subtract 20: -27.8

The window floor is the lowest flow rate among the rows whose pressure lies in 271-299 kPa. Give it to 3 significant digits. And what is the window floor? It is 7.93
